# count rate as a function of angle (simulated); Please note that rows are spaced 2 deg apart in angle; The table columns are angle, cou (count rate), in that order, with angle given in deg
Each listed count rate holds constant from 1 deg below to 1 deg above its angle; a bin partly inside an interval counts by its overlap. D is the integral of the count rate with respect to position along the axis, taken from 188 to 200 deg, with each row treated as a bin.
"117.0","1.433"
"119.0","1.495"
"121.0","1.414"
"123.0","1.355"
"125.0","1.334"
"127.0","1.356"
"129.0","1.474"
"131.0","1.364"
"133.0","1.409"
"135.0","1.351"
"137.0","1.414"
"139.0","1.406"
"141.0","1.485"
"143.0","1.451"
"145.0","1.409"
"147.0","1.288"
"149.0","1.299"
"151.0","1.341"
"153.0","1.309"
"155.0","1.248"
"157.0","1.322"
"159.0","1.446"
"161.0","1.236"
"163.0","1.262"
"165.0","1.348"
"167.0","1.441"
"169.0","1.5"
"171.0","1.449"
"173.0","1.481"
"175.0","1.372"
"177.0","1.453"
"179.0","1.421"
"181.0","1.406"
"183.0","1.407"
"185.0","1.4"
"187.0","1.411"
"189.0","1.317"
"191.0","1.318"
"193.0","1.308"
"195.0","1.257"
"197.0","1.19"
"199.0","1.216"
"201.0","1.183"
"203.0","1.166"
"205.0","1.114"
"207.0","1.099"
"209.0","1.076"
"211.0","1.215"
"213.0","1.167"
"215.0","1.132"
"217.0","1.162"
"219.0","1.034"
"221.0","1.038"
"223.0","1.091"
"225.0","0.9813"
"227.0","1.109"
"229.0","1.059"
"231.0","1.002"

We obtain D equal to 15.2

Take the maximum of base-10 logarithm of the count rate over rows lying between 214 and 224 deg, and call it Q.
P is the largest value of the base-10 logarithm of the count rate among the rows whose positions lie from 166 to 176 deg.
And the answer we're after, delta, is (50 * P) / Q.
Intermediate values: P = 0.176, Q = 0.07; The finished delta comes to 135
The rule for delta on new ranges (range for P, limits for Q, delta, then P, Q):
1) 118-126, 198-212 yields 103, 0.175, 0.08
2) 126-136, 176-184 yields 52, 0.168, 0.16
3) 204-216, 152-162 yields 26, 0.085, 0.16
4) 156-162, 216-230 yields 123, 0.160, 0.07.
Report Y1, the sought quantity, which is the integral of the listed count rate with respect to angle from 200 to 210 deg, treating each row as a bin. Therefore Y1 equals 11.3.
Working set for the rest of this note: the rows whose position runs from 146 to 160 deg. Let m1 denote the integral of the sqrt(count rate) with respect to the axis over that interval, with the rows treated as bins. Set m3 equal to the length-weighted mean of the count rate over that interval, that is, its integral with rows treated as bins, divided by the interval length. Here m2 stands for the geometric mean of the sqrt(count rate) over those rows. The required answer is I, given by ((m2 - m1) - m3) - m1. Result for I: -32.4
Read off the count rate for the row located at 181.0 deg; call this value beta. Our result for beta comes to 1.406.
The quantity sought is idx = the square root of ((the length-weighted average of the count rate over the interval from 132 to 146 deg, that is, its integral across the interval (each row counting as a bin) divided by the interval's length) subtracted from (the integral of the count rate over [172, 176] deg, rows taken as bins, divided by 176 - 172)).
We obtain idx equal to 0.09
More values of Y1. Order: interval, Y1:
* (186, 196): 13.2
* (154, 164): 13.0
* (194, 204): 12.0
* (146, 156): 13.0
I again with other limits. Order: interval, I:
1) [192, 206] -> -30.8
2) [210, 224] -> -29.7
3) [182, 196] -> -32.7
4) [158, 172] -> -33.1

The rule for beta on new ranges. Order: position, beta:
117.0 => 1.433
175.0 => 1.372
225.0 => 0.9813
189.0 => 1.317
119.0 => 1.495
